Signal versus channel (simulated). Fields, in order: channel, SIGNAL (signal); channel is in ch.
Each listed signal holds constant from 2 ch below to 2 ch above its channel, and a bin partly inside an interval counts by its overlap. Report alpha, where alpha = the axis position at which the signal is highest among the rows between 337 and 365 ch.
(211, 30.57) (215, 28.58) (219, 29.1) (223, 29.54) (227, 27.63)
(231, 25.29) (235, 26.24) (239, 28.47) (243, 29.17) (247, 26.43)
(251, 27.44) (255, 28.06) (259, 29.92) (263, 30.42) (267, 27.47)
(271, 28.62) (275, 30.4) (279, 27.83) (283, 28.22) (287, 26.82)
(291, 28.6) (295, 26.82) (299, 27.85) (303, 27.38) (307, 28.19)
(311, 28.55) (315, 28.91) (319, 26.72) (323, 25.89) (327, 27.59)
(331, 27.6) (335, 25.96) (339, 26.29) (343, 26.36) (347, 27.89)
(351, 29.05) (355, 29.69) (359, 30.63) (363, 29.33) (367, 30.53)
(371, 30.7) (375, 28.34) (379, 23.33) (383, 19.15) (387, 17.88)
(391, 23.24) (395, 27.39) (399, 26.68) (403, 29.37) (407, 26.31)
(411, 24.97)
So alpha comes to 359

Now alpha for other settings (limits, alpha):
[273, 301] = 275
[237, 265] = 263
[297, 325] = 315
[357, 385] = 371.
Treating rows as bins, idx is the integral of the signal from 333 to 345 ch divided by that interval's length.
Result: 26.2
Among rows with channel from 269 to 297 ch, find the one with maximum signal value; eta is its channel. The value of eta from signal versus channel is 275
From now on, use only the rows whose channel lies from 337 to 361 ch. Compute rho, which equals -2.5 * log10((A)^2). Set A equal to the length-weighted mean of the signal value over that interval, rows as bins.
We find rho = -7.26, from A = 28.3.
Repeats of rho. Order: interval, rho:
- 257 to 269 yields -7.33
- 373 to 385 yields -6.87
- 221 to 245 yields -7.21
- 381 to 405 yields -6.90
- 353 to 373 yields -7.40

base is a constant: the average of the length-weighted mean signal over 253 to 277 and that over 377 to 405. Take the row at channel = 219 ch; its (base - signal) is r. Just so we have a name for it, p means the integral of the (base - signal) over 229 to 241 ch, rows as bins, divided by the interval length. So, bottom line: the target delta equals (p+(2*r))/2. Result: -2.7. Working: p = -0.2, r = -2.6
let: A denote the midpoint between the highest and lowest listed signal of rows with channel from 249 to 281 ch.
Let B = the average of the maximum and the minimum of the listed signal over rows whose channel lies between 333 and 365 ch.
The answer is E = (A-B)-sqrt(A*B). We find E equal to -28.0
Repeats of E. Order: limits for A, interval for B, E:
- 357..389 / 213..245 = -28.9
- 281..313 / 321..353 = -27.3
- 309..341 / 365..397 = -22.7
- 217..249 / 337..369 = -29.0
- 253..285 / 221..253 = -26.6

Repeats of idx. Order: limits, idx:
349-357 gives 29.4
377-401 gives 22.9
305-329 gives 27.6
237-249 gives 28.0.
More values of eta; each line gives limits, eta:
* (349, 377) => 371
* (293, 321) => 315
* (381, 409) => 403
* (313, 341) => 315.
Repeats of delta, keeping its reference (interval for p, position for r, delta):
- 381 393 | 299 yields 1.9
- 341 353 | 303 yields -1.5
